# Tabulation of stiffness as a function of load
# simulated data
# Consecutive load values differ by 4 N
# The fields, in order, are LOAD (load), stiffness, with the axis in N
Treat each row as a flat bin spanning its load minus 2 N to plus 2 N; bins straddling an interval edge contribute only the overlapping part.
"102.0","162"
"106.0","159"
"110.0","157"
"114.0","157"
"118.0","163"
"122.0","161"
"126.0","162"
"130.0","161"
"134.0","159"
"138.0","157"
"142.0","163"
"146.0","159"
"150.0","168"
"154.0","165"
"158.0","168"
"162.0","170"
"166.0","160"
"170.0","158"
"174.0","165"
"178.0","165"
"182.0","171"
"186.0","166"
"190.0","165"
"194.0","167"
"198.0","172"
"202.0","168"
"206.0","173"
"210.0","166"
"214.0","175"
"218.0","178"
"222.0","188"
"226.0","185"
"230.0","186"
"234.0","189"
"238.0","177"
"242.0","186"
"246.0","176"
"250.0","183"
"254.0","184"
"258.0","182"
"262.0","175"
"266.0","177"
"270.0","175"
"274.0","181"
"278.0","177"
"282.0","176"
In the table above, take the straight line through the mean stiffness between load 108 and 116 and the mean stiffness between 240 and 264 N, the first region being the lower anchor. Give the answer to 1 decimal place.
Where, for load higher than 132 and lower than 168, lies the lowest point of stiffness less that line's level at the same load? 166.0 N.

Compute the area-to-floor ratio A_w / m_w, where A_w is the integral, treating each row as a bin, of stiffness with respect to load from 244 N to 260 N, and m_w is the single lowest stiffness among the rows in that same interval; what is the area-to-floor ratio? 16.5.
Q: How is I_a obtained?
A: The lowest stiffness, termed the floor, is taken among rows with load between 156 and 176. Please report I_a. 158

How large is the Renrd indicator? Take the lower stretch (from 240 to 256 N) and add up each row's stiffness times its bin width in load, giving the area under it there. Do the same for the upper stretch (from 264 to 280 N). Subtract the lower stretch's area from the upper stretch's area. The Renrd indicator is -76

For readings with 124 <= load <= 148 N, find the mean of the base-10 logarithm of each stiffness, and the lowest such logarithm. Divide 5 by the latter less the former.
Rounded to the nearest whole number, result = -579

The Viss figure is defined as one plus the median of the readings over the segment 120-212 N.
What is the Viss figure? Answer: 166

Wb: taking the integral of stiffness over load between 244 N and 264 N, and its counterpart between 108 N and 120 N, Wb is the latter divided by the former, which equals 0.53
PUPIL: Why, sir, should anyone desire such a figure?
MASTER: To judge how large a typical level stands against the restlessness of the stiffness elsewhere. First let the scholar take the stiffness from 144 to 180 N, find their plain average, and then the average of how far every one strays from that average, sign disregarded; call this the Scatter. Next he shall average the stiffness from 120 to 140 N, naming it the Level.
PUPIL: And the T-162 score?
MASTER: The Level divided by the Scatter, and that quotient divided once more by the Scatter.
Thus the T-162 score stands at 13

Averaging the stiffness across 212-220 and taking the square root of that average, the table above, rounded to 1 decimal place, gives 13.3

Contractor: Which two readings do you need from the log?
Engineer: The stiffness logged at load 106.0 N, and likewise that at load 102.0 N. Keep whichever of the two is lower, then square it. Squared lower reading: 25281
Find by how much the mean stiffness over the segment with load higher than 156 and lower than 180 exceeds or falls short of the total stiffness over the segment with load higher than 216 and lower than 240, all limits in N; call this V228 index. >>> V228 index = -939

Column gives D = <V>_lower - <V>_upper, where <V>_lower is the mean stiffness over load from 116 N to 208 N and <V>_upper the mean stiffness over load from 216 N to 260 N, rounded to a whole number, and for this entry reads -18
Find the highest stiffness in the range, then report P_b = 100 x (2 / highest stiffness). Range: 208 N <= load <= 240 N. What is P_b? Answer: 1.06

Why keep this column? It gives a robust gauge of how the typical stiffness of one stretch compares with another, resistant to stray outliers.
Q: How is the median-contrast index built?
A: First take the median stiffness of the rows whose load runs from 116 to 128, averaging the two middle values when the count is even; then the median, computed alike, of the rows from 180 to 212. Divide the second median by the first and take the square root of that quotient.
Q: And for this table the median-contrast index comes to 1.02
